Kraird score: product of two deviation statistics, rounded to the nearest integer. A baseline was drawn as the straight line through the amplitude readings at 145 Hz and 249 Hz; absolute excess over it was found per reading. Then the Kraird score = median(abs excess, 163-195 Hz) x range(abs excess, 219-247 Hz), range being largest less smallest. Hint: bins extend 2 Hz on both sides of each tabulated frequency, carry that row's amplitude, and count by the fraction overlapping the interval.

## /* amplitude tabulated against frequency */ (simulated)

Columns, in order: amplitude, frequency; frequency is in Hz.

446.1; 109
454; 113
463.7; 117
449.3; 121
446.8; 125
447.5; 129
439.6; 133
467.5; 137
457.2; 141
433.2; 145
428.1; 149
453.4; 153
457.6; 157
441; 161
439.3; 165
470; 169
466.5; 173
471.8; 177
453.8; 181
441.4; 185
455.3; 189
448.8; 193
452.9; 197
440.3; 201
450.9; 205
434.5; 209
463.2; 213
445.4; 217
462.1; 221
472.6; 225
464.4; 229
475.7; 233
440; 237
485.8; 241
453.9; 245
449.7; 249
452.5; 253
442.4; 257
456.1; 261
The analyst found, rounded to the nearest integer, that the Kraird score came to 488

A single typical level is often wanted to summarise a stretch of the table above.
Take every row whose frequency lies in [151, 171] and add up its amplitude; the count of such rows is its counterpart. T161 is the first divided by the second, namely 452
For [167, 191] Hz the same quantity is 460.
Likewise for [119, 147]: 449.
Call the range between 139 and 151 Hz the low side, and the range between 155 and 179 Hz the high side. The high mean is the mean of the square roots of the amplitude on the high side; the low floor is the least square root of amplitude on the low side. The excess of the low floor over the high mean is -0.70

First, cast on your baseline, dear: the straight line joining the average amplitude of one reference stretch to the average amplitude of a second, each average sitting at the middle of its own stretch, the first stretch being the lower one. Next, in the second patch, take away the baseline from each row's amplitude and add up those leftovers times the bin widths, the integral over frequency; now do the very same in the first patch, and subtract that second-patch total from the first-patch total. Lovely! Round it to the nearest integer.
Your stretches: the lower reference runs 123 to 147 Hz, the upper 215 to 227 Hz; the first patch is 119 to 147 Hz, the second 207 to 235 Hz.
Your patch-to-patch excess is 19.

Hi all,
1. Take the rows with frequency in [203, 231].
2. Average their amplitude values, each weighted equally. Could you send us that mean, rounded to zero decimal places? 456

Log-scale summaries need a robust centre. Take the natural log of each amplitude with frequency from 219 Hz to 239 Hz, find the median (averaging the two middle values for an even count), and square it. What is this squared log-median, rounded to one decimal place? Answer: 37.7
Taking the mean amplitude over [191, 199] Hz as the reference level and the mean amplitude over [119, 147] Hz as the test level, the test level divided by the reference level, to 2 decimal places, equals 1.00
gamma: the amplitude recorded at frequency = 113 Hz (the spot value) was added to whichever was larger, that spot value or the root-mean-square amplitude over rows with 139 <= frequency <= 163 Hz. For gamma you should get 908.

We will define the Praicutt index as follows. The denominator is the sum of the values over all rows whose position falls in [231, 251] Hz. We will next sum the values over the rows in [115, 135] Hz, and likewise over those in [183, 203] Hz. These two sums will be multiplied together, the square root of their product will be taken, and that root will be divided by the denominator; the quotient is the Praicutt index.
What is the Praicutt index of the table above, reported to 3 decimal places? 0.973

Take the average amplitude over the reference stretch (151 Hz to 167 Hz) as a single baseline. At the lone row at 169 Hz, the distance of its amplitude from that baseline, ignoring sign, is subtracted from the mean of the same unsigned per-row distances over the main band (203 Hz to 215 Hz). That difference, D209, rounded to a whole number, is -12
